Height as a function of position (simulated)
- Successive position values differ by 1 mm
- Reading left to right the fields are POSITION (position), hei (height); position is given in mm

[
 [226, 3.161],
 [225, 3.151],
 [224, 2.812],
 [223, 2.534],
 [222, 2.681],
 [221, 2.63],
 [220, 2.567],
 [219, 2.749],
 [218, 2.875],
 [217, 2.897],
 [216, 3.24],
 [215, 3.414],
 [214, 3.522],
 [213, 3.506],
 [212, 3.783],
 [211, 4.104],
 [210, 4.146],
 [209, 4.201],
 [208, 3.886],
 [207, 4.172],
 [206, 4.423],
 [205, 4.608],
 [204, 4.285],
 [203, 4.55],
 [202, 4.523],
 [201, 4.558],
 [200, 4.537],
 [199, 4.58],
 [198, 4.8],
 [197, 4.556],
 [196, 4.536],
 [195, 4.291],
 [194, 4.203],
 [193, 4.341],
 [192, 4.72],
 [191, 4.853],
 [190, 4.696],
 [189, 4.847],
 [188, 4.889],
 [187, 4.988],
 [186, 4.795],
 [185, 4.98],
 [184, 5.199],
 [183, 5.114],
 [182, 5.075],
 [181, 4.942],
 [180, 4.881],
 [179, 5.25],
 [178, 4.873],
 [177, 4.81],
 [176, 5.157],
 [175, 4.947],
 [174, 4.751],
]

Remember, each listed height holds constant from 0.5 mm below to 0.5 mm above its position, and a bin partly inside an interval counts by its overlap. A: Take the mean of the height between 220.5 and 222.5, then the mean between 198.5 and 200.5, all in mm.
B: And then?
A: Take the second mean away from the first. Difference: -1.9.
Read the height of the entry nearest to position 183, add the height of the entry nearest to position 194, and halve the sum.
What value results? 4.66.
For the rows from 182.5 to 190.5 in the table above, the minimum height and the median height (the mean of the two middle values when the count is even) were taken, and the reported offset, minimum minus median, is -0.24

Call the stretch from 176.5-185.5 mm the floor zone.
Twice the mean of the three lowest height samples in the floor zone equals 9.7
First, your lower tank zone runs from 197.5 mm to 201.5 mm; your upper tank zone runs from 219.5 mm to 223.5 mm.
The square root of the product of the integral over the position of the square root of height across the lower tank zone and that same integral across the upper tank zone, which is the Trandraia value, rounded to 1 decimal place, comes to 7.4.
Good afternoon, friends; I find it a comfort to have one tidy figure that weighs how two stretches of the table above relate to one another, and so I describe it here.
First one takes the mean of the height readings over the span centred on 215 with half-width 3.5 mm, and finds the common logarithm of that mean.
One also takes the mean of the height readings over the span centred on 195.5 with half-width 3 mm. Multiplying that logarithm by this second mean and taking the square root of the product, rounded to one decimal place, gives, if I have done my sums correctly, 1.5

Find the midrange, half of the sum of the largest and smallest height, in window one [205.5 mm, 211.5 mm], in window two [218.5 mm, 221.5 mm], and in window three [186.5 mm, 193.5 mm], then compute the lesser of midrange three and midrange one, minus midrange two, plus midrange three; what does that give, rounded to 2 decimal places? 6.16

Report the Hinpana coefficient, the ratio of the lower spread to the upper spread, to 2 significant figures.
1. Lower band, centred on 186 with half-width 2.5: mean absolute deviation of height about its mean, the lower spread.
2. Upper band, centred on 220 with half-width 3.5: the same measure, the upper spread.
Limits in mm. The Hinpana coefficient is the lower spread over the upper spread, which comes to 0.88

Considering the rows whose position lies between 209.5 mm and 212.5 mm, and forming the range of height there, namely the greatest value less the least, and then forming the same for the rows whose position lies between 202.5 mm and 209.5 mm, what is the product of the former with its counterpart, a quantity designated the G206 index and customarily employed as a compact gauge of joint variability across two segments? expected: 0.26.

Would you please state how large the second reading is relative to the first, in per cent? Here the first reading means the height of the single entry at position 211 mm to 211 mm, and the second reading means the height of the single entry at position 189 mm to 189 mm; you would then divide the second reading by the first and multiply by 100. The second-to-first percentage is 118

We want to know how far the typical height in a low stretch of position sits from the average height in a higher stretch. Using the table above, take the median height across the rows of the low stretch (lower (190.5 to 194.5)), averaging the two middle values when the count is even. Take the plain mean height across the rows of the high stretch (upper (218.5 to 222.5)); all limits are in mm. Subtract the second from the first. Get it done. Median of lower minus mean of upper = 1.9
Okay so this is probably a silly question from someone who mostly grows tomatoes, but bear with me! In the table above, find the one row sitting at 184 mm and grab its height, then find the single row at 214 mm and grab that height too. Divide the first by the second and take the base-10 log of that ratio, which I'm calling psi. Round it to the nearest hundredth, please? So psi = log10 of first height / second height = 0.17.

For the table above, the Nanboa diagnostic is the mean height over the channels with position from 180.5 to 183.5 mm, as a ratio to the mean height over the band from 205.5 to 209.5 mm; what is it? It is 1.21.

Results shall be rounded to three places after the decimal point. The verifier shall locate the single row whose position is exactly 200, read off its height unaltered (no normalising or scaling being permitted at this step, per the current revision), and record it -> 4.537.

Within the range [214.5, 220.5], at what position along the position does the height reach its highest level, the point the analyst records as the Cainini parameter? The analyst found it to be 215 mm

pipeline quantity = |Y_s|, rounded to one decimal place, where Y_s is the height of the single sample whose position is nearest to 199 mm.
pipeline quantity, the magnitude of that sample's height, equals 4.6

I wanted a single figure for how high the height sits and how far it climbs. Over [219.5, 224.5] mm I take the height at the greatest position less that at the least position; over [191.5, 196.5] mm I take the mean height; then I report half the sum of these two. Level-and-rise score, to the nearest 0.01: 2.33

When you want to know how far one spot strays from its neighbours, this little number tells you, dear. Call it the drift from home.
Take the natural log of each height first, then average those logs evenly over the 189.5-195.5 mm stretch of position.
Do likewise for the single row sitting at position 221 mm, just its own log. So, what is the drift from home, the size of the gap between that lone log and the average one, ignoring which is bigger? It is 0.5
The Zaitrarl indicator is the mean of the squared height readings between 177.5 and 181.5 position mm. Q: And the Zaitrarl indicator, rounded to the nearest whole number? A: 25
